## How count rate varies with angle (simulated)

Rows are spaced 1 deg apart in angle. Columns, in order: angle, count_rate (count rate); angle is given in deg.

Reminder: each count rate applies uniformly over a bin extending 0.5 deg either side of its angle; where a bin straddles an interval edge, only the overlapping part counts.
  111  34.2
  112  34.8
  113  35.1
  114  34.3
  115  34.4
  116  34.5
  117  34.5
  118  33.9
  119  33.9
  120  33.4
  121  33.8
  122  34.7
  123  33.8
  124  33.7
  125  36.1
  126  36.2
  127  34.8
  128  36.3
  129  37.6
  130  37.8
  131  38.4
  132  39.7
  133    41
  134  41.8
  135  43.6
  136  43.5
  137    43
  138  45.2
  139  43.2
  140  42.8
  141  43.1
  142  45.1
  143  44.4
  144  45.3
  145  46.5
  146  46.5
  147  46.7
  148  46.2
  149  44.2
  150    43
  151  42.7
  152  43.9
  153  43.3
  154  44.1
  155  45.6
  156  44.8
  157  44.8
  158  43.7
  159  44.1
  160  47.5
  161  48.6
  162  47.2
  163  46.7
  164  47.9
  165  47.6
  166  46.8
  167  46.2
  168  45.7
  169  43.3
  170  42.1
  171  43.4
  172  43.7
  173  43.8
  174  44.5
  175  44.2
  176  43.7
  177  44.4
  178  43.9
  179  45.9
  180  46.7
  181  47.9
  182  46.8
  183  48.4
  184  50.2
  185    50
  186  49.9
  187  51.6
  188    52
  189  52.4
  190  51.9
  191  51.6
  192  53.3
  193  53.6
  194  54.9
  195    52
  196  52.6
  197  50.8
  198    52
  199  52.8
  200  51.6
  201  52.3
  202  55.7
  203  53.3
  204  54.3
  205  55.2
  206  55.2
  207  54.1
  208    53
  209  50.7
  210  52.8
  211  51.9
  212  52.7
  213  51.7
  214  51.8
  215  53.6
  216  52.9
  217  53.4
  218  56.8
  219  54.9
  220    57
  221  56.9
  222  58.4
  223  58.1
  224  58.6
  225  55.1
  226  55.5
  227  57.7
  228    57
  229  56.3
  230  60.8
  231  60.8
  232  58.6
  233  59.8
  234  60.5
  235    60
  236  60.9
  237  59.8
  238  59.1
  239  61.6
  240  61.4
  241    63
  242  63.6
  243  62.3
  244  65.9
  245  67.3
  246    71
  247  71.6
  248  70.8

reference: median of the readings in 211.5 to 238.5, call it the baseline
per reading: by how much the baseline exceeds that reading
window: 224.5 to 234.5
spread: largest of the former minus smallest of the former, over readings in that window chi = 5.7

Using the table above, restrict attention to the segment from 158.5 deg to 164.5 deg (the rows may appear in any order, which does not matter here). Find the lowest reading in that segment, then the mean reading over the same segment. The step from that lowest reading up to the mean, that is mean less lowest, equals 2.9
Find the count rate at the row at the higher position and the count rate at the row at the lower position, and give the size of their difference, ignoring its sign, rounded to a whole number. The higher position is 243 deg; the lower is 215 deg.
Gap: 9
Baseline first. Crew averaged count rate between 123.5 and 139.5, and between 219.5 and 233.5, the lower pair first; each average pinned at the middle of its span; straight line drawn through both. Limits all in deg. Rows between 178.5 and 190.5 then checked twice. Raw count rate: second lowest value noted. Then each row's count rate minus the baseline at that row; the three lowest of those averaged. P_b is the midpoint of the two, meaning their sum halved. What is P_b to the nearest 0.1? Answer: 22.1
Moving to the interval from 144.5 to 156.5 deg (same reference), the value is 21.3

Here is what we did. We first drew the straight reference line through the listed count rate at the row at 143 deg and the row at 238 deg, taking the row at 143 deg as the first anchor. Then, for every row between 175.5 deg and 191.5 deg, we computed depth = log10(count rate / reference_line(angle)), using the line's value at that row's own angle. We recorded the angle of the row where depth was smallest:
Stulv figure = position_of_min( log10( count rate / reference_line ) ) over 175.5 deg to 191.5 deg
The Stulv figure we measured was 178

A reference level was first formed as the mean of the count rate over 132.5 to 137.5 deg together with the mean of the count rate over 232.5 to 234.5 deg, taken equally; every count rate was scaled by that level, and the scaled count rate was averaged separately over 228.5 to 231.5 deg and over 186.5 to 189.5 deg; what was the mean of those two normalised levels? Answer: 1.08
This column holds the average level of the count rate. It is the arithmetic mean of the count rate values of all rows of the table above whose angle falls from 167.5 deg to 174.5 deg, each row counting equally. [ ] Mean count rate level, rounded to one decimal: 43.8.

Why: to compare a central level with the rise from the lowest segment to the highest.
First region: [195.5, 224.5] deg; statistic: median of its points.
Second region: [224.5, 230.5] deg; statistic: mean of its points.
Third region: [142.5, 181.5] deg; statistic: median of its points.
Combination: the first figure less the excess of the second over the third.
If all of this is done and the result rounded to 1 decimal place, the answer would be 41.0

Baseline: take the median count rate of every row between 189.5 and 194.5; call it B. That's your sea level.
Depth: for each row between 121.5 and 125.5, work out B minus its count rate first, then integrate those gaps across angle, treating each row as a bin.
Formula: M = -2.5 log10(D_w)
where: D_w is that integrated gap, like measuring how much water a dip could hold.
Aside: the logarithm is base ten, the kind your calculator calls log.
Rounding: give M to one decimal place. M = -4.7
